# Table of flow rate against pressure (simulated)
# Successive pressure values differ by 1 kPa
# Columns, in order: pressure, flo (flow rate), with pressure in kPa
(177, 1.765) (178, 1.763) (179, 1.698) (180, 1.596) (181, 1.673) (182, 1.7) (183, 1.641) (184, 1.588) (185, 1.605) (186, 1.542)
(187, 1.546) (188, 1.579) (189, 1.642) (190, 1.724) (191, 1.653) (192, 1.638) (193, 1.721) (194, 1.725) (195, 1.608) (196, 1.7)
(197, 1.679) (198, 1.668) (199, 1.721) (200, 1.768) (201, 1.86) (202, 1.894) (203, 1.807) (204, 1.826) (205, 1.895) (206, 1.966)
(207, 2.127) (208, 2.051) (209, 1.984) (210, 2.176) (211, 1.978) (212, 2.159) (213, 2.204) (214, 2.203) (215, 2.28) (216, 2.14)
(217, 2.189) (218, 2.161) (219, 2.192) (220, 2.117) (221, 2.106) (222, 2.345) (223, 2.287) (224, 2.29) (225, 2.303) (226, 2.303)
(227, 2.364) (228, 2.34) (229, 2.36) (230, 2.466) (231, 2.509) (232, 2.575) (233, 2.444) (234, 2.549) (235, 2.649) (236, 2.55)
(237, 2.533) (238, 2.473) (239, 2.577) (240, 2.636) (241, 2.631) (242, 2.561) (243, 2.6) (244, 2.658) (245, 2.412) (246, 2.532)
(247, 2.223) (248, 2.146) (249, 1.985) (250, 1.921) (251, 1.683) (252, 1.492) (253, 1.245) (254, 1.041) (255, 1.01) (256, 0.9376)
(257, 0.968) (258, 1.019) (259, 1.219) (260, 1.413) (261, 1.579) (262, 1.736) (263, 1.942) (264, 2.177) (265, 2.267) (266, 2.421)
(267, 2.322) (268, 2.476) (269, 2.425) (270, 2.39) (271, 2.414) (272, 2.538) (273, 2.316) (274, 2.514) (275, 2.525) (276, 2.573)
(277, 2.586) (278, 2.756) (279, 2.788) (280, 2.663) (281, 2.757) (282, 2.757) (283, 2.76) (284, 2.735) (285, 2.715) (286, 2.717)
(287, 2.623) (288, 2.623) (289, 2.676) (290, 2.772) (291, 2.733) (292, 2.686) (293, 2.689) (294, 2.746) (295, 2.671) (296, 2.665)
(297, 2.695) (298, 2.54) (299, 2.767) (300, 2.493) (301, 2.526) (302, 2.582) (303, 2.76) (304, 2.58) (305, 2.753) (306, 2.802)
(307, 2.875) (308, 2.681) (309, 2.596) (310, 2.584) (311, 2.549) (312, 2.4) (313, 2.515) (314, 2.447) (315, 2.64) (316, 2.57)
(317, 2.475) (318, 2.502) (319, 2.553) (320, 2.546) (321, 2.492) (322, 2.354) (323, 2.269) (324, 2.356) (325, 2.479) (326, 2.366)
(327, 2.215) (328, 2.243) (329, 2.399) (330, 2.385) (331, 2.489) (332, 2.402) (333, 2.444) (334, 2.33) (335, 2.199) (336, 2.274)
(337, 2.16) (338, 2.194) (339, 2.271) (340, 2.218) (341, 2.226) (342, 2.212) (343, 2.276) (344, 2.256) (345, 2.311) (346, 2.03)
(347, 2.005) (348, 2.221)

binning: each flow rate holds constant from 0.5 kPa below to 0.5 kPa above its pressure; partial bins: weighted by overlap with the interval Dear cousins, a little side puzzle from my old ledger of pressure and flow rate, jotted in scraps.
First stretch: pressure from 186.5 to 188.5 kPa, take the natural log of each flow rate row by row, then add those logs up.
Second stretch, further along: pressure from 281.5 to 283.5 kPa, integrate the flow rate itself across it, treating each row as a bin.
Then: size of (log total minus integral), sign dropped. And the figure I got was 4.6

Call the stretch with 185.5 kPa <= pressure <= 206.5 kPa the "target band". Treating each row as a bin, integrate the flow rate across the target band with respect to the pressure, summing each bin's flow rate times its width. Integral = 36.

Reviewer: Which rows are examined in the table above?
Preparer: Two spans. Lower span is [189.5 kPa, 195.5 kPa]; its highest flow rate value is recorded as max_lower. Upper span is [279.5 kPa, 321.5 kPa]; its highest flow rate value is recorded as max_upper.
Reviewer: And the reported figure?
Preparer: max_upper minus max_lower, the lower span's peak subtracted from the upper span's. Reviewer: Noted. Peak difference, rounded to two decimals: 1.15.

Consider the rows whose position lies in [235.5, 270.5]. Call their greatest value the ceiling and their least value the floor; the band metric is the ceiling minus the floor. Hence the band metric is 1.7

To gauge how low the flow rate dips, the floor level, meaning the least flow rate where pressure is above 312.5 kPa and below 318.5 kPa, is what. 2.447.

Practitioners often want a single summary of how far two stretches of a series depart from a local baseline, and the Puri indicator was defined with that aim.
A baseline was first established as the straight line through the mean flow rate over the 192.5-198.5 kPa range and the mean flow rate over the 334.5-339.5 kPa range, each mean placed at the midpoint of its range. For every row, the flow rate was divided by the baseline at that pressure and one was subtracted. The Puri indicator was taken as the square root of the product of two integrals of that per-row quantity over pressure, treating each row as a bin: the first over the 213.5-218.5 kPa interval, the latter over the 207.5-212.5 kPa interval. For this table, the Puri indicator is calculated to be 1.08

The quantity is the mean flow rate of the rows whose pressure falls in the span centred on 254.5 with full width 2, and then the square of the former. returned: 1.1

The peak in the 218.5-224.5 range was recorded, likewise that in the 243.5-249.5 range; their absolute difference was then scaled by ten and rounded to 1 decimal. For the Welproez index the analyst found 3.1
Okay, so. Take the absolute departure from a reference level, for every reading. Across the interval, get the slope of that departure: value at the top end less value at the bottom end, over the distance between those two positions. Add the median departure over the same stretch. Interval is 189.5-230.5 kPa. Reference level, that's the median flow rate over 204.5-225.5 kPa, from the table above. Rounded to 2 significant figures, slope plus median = 0.18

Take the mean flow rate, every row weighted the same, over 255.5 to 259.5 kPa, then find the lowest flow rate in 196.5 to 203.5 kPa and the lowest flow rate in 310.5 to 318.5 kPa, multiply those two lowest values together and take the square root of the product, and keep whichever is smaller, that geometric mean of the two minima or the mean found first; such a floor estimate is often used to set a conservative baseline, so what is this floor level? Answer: 1.0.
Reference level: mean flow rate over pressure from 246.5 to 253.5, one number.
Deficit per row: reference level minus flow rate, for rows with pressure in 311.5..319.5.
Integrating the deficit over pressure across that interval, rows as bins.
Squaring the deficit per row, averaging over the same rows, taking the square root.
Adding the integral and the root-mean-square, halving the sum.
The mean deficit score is -2.4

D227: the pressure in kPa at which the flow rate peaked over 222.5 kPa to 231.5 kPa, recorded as 231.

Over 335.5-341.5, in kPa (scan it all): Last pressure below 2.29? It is 341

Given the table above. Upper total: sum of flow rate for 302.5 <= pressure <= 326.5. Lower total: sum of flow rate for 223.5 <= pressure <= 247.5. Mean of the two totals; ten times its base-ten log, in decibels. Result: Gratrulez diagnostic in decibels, 17.8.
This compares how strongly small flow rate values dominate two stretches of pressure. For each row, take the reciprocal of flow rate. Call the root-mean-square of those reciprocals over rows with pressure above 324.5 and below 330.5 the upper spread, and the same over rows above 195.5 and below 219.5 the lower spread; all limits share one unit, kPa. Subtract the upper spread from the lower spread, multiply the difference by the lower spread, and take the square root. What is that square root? 0.21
